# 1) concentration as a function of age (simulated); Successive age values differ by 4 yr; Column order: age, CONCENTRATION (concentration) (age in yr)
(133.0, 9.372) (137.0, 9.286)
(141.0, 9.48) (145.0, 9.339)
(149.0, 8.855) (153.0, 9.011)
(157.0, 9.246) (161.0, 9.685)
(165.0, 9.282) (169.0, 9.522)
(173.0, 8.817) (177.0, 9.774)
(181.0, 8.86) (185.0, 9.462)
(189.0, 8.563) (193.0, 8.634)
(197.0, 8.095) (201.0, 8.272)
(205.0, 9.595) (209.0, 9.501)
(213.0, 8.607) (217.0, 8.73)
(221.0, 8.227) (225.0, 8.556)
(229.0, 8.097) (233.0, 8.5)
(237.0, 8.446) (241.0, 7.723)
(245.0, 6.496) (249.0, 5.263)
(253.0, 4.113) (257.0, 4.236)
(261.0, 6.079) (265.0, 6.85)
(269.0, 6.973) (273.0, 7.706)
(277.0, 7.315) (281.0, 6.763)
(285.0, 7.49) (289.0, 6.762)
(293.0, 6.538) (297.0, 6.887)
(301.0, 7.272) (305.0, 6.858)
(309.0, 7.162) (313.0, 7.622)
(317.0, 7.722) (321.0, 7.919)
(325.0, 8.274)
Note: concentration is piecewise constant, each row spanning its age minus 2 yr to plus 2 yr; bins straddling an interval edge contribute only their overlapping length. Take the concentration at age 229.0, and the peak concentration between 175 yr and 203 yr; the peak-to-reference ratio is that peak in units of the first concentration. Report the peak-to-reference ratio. 1.2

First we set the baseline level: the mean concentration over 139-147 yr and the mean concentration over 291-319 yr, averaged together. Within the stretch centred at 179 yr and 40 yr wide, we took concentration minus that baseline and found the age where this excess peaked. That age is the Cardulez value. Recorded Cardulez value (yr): 177.0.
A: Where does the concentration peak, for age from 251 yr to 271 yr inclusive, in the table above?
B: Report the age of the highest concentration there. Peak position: 269.0 yr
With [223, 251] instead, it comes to 225.0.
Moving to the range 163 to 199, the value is 177.0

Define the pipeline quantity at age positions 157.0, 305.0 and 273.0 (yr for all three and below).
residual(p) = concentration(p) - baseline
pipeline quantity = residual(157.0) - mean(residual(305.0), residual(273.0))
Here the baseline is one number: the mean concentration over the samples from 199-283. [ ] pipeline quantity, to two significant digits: 2.0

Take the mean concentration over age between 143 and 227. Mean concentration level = 9.0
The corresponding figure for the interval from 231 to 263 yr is 6.4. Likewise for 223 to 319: 7.0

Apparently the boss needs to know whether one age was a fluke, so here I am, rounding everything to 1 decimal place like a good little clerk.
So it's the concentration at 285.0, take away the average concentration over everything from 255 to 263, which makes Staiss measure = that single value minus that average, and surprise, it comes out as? 2.3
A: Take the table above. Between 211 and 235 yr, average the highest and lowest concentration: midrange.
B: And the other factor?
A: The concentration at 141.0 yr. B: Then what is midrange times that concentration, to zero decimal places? 80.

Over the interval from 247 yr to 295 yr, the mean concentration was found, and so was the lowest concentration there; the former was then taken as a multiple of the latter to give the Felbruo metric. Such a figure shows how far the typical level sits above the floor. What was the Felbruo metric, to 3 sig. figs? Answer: 1.54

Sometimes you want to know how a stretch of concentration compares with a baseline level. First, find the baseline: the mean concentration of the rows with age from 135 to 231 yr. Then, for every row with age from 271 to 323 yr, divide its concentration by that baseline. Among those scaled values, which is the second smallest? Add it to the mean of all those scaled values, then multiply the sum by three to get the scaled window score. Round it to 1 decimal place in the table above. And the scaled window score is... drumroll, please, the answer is 4.7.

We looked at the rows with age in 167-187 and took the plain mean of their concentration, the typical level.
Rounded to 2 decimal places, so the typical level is 9.29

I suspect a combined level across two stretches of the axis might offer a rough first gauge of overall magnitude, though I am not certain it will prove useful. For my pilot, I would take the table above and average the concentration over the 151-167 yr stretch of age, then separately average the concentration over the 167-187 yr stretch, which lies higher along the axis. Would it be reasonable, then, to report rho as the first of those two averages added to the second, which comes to 18.6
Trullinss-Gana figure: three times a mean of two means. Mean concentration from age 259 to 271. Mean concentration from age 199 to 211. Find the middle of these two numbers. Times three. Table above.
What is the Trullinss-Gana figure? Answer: 24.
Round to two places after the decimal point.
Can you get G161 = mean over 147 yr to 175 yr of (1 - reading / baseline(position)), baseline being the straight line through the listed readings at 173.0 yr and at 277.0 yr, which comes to -0.02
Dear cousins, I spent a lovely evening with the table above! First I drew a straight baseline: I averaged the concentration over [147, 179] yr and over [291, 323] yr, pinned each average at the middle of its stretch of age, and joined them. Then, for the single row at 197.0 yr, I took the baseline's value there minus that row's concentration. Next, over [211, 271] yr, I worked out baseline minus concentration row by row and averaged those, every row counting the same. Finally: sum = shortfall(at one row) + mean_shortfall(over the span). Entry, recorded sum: 1.8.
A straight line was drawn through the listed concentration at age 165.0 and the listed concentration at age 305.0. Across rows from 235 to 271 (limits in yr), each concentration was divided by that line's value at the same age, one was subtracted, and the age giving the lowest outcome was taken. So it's 253.0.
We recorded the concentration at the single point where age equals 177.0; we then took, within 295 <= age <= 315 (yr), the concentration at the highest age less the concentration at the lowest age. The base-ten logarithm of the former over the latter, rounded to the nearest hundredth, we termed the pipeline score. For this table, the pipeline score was 1.12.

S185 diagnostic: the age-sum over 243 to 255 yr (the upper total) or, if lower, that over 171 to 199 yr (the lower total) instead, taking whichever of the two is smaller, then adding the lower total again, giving 78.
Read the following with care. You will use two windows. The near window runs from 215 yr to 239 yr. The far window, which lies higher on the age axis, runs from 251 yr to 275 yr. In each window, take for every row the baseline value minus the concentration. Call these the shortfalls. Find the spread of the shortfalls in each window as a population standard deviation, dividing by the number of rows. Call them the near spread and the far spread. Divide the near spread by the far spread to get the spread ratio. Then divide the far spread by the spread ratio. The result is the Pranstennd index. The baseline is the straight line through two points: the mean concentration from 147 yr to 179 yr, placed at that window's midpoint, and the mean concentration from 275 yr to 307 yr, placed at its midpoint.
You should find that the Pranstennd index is 10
